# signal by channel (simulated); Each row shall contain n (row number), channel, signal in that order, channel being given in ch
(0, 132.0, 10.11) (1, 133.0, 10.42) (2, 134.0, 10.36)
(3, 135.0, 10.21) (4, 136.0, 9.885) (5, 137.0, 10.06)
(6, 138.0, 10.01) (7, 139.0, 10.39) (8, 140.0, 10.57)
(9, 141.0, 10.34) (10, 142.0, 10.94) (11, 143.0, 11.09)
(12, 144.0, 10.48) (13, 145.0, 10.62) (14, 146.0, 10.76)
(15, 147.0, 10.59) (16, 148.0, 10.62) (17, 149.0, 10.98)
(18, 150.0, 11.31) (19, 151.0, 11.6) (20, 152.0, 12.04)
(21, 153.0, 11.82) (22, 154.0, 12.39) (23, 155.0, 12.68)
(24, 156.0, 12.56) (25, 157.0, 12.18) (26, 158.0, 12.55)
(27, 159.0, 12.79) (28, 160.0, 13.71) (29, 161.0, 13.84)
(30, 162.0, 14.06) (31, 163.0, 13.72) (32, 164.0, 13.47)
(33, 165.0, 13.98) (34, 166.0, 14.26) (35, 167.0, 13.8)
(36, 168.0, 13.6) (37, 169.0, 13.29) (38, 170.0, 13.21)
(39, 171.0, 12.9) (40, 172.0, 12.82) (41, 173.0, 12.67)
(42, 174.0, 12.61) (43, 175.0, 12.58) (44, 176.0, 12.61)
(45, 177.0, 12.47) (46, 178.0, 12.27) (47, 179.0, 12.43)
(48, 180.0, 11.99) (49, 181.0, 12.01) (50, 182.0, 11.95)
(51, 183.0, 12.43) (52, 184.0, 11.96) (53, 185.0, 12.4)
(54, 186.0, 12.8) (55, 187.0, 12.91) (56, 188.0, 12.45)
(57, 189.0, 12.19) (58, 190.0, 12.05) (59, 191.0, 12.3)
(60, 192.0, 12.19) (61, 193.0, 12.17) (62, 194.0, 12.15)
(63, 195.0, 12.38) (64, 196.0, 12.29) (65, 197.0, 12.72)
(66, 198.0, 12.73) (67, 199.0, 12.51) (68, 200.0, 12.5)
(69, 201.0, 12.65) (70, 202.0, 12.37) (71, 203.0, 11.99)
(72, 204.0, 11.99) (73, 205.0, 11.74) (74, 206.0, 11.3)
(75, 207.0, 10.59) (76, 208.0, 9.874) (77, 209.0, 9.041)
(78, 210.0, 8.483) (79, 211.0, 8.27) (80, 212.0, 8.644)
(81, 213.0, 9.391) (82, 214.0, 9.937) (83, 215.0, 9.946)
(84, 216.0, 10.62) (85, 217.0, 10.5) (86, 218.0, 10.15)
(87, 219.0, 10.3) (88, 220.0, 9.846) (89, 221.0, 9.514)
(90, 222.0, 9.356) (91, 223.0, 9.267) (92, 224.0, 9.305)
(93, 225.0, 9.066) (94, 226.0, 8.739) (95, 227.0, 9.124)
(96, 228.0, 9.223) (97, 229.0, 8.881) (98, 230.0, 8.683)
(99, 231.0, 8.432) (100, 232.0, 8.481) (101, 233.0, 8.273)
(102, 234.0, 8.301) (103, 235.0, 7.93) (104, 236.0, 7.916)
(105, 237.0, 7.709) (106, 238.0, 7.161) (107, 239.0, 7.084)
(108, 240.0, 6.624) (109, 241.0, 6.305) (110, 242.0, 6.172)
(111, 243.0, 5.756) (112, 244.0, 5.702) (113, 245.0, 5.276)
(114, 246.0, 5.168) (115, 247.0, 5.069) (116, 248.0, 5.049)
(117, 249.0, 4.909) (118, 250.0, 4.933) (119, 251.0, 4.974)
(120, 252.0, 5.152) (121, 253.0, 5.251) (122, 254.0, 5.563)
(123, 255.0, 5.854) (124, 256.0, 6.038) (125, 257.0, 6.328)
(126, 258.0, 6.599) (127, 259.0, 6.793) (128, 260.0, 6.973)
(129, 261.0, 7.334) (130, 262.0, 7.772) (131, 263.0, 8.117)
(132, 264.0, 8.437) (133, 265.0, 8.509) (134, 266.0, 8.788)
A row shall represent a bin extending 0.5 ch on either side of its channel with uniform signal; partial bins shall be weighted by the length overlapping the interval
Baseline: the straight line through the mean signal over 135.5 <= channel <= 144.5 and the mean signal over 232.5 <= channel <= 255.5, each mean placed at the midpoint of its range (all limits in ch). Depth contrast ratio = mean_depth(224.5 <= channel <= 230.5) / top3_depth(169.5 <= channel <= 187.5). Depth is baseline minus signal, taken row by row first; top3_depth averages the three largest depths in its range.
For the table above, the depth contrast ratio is 0.6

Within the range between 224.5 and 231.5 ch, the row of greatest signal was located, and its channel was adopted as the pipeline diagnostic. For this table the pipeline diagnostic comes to 228.0 ch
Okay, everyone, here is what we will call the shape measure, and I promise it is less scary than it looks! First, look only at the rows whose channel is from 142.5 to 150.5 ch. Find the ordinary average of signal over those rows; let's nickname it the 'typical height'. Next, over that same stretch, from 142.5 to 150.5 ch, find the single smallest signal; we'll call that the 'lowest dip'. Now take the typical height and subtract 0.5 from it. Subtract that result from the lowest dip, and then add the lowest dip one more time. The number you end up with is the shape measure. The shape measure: 11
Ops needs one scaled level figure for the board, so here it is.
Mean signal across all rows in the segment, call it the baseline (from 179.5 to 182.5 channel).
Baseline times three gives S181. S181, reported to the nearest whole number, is 36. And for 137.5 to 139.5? 31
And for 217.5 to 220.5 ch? 30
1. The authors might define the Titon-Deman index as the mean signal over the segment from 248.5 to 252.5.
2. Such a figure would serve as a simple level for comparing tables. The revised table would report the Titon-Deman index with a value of 5.0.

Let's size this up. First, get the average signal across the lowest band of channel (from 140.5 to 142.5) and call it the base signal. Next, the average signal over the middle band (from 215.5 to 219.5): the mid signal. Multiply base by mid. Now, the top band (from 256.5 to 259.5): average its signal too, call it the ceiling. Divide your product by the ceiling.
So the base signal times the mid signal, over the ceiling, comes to 17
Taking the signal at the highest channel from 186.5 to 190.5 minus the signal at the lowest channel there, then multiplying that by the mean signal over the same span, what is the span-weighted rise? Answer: -11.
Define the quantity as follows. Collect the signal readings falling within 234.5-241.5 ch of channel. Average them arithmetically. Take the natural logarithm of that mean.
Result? 2.0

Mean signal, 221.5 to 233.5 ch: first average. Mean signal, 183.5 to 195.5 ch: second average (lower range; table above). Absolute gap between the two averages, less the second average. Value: -8.9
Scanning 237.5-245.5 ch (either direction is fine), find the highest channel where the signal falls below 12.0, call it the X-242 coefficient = 245.0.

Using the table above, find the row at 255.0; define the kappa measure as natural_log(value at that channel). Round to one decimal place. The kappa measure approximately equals 1.8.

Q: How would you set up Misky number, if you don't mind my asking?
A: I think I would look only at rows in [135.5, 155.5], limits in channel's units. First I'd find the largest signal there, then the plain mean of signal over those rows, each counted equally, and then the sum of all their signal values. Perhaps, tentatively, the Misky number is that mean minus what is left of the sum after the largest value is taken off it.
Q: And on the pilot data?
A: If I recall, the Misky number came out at -196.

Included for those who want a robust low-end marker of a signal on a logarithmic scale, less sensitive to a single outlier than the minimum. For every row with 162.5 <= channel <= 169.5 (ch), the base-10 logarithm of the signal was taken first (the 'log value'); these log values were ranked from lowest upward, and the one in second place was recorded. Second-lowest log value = 1.13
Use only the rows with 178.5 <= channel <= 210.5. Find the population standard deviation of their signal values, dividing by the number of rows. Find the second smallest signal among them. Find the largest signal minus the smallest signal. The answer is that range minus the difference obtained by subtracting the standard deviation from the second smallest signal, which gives -3.6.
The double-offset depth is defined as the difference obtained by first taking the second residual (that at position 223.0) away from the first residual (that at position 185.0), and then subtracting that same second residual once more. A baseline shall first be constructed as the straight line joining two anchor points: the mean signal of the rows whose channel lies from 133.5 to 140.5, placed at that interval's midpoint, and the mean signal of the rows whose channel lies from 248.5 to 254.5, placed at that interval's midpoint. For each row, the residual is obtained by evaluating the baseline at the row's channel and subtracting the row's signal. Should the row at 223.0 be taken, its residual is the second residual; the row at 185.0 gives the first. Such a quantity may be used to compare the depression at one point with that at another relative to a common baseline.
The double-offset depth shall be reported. 1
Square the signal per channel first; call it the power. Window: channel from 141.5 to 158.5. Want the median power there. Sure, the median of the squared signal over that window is 128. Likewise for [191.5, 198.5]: 151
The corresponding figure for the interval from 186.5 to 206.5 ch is 151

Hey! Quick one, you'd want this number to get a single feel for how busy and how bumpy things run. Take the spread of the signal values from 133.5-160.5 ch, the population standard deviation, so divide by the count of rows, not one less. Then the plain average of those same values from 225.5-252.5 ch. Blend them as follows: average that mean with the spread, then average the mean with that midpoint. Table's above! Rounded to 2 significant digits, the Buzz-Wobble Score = 5.5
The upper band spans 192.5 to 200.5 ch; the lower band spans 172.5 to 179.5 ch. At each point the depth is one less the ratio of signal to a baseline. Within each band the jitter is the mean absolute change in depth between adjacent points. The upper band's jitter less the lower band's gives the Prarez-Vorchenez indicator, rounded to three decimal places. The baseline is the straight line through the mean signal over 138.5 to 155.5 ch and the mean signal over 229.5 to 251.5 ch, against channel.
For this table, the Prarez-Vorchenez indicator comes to 0.009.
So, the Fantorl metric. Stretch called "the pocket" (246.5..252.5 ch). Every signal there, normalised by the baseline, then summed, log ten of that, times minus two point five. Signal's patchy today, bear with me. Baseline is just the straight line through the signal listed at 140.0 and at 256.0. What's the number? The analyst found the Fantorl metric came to -1.70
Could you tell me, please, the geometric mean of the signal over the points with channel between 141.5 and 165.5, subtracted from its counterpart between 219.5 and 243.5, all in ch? -4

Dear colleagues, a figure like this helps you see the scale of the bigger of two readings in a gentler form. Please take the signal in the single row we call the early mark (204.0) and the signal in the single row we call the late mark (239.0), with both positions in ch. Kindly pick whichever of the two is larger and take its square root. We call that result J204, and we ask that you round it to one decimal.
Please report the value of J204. 3.5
